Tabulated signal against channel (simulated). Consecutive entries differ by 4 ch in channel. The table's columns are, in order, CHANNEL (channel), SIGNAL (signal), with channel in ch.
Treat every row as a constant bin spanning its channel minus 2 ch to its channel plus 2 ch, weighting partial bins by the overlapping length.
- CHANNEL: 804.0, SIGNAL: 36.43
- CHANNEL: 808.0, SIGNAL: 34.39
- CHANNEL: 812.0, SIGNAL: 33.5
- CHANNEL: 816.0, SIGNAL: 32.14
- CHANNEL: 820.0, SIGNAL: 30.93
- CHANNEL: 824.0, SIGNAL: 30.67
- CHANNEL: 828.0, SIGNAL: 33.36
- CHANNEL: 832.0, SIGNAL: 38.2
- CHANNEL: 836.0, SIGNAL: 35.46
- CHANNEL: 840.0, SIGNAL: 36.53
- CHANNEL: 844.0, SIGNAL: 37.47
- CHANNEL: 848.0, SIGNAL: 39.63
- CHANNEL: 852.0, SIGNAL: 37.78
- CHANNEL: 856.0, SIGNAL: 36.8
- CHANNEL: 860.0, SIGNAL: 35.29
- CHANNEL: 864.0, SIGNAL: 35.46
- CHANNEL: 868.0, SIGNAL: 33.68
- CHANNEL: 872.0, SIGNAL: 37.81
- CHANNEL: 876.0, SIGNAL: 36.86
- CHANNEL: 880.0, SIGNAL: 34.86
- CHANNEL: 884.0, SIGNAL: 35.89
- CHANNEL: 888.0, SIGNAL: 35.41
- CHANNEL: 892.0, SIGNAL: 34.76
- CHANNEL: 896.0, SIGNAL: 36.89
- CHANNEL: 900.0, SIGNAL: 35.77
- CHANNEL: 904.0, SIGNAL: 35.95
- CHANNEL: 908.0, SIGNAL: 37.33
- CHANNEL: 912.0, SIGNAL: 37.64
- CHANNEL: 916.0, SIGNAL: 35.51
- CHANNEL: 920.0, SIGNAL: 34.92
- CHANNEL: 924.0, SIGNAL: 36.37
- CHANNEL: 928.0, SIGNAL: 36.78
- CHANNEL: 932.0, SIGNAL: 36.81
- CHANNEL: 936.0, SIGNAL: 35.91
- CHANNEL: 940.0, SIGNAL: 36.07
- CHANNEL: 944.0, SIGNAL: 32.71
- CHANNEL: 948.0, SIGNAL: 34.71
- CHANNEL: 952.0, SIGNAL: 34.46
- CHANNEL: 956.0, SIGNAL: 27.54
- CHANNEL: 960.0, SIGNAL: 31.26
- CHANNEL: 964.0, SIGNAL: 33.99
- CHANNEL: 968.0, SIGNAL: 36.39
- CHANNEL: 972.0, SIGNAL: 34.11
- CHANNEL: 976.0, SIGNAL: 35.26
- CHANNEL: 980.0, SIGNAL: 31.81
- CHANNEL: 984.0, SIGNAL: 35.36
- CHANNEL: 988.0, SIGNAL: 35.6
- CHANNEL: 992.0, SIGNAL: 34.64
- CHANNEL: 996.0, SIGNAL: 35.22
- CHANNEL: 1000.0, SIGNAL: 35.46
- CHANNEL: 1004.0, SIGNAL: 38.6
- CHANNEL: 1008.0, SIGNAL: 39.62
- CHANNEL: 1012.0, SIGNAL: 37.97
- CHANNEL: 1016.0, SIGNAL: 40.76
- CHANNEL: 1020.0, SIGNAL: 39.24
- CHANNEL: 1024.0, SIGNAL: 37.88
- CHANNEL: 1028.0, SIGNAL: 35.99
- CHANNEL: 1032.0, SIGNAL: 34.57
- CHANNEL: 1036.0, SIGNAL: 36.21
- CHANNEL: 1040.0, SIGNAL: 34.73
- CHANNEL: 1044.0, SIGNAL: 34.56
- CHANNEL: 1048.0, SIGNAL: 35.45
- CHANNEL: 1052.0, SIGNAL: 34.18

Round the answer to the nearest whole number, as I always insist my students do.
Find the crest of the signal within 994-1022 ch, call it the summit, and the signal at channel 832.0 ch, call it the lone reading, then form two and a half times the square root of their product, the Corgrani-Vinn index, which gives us 99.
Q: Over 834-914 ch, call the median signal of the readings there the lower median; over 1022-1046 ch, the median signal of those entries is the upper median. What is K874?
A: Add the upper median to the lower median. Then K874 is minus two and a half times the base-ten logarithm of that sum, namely -4.64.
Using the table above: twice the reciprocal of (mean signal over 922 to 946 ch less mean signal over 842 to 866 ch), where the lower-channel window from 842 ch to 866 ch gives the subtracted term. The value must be -1.5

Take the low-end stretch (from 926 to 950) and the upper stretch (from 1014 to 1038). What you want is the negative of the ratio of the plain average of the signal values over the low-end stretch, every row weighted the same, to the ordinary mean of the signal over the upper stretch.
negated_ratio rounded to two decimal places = -0.95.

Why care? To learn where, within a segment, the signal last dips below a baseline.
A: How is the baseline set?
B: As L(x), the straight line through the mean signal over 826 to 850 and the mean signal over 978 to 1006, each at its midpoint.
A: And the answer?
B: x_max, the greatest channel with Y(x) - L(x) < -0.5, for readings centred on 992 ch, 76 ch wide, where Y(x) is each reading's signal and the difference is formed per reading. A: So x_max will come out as 992.0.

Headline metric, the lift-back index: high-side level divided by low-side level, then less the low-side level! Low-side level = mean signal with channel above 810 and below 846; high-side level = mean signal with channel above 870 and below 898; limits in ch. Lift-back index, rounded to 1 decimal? -33.2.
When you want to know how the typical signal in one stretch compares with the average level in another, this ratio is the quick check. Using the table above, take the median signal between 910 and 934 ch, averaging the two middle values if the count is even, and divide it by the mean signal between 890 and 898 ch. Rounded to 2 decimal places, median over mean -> 1.02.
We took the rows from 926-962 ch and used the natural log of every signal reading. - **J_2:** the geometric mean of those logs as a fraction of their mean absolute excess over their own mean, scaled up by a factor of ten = 489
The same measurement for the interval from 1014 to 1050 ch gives 748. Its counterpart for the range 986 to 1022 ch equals 682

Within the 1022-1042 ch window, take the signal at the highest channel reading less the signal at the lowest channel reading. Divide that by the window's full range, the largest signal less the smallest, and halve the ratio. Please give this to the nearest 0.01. -0.48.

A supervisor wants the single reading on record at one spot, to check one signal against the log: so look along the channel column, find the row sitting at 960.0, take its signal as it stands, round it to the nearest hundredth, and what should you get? 31.26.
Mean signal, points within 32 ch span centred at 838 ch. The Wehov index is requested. 36.1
